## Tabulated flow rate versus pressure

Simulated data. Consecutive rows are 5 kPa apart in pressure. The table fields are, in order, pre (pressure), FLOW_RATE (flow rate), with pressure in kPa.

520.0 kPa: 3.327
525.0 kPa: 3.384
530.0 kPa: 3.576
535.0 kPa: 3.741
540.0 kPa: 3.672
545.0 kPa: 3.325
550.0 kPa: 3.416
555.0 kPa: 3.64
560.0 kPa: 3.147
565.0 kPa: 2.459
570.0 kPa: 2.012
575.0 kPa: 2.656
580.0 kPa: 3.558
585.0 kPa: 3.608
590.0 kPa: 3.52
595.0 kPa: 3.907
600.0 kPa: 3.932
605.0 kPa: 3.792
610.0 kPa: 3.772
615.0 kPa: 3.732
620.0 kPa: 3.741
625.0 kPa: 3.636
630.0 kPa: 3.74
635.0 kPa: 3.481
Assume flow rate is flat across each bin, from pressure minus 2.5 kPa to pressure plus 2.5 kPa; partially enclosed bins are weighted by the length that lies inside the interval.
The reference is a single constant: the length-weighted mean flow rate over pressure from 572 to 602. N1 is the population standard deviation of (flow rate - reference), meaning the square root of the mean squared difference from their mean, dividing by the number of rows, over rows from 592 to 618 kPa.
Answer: 0.1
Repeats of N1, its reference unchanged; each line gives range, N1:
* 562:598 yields 0.7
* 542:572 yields 0.6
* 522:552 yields 0.2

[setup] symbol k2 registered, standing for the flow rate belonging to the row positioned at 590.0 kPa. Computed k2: 3.52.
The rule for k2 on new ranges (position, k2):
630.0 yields 3.74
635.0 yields 3.481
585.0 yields 3.608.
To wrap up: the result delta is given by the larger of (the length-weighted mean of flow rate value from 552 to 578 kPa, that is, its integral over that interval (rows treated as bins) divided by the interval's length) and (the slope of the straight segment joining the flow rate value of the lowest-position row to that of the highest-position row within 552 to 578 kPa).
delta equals 2.8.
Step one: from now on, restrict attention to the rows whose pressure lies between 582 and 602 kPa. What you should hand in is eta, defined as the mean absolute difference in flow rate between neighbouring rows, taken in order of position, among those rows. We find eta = 0.2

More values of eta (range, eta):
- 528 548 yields 0.2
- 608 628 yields 0.1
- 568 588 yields 0.5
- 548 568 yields 0.5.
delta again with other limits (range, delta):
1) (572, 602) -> 3.5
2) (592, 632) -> 3.8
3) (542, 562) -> 3.4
